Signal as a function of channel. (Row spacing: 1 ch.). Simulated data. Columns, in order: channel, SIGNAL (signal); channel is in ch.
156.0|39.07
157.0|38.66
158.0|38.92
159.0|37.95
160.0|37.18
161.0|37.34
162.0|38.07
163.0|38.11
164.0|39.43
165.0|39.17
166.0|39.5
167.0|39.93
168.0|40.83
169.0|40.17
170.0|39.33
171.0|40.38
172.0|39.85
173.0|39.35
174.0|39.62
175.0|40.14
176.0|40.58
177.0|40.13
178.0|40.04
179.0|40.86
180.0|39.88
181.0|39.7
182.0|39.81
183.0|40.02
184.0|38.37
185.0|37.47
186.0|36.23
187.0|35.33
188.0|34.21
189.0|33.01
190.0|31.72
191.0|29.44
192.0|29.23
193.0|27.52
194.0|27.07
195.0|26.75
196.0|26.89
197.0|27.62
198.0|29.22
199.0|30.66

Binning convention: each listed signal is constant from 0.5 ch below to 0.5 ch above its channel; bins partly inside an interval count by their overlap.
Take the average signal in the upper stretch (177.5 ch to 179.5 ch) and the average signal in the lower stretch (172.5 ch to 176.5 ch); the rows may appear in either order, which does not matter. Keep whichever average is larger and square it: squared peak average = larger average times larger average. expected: 1636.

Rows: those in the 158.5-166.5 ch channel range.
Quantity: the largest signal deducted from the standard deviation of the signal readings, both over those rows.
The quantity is -38.6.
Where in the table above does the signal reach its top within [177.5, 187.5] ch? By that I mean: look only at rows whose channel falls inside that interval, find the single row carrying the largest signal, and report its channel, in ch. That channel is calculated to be 179.0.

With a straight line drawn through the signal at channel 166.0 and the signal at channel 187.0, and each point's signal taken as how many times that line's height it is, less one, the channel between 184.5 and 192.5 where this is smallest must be 192.0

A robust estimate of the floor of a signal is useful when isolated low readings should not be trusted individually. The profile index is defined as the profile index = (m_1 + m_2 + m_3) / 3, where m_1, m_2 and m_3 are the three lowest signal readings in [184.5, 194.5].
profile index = 27.9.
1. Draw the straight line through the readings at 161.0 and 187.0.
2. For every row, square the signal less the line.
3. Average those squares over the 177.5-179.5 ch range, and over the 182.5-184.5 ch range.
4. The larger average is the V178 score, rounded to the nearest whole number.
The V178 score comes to 20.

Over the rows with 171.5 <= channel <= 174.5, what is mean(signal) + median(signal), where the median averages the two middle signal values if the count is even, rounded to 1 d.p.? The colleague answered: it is 79.2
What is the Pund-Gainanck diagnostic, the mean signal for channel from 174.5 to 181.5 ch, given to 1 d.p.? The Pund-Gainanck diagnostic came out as 40.2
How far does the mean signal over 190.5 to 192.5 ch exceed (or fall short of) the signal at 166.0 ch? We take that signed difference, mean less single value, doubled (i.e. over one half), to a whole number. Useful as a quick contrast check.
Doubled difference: -20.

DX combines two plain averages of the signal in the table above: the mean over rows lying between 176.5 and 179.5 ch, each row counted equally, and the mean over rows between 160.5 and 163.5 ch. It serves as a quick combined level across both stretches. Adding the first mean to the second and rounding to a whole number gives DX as 78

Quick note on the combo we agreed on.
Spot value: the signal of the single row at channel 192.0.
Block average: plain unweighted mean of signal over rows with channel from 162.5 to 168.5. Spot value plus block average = 69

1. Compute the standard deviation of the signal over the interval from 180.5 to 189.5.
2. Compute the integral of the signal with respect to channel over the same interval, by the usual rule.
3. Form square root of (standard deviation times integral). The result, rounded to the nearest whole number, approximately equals 29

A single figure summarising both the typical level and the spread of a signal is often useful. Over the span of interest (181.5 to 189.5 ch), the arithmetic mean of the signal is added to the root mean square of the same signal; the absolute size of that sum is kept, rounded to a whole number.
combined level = 74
